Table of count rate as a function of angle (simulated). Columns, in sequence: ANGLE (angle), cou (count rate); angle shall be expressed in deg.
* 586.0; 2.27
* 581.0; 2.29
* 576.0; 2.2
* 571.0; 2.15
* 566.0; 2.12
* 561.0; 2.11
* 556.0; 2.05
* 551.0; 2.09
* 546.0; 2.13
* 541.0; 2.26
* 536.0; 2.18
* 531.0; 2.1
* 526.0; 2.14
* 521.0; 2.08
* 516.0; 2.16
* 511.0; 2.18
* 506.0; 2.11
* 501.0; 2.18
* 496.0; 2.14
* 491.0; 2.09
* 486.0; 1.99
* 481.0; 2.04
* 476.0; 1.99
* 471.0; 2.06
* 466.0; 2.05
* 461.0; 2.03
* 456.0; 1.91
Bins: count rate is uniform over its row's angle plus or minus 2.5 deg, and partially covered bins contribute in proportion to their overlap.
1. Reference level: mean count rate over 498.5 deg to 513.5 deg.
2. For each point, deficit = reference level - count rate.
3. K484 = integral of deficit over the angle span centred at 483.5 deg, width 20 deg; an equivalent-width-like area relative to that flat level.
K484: 2.6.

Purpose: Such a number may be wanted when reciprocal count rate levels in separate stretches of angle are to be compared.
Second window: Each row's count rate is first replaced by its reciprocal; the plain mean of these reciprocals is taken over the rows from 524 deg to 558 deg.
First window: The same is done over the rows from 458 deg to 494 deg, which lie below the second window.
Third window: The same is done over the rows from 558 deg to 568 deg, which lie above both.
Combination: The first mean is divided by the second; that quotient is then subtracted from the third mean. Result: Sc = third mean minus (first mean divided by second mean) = -0.576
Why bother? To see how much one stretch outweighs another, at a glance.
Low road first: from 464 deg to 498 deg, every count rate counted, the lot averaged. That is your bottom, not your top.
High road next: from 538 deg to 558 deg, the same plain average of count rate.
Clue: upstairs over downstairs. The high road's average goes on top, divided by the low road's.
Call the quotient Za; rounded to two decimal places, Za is 1.04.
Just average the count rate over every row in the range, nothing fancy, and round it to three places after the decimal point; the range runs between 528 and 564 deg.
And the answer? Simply 2.131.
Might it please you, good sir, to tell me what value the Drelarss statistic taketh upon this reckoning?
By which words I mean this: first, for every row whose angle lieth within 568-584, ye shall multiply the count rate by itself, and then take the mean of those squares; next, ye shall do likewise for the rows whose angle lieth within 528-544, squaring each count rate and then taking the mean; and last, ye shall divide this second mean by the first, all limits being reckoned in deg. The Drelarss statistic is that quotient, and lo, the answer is 0.97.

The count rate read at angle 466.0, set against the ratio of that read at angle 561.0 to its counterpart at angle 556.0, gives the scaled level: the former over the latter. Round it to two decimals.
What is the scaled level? 1.99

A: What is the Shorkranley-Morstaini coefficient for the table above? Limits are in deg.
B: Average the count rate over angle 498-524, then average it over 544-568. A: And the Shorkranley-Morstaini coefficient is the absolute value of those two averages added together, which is 4.24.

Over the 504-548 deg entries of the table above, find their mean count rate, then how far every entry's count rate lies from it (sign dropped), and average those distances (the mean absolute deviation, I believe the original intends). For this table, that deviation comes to 0.04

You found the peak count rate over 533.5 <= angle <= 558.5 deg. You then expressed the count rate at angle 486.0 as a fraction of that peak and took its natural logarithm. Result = -0.13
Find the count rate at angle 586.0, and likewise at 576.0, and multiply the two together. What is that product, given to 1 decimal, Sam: 5.0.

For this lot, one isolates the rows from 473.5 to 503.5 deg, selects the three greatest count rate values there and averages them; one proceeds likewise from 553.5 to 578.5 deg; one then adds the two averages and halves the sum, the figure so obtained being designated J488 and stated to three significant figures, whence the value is 2.15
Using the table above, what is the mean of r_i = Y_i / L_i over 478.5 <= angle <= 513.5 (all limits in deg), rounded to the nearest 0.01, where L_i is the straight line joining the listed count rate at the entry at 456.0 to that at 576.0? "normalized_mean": 1.05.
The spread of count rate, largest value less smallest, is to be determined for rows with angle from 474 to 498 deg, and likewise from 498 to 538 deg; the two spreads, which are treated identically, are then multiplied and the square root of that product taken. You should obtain 0.122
